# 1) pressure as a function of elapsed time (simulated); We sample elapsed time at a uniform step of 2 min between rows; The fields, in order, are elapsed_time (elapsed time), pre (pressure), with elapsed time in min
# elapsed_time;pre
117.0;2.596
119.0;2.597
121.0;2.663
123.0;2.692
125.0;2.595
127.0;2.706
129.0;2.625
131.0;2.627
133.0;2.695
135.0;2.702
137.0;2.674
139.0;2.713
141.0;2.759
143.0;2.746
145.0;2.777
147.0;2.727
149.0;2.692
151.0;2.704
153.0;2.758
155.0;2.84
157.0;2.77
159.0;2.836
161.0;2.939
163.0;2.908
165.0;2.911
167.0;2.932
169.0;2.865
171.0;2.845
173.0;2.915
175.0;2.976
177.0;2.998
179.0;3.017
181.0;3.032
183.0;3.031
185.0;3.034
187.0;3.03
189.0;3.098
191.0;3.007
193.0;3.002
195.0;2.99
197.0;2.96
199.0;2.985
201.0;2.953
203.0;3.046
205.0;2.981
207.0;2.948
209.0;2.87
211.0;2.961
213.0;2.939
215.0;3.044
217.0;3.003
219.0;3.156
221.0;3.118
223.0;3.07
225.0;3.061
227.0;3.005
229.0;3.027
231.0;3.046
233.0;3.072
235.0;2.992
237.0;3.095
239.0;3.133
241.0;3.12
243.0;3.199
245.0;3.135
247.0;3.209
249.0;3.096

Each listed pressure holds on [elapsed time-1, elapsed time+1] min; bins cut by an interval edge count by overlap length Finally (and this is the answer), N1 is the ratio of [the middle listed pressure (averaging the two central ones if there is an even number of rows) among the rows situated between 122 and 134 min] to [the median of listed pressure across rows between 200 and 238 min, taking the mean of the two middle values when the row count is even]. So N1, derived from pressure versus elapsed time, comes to 0.88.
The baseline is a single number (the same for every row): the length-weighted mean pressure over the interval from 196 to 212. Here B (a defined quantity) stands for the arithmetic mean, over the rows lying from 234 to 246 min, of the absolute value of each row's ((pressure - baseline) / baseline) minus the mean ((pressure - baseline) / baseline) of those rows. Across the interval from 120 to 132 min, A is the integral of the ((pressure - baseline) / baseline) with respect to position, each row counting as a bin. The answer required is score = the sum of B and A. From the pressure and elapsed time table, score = -1.25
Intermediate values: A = -1.3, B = 0.015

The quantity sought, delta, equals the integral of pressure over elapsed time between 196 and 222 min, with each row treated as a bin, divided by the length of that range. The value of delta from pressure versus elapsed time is 3.00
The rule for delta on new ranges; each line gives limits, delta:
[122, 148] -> 2.70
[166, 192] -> 2.98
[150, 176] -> 2.86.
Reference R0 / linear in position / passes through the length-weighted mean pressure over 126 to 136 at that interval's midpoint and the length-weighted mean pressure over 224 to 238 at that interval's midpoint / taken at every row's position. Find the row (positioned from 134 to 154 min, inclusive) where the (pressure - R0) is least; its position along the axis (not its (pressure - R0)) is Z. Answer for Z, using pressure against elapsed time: 149.0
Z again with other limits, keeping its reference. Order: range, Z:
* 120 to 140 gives 125.0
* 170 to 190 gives 171.0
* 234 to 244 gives 235.0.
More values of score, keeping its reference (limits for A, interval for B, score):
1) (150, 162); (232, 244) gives -0.61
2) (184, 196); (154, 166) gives 0.28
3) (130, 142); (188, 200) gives -1.08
